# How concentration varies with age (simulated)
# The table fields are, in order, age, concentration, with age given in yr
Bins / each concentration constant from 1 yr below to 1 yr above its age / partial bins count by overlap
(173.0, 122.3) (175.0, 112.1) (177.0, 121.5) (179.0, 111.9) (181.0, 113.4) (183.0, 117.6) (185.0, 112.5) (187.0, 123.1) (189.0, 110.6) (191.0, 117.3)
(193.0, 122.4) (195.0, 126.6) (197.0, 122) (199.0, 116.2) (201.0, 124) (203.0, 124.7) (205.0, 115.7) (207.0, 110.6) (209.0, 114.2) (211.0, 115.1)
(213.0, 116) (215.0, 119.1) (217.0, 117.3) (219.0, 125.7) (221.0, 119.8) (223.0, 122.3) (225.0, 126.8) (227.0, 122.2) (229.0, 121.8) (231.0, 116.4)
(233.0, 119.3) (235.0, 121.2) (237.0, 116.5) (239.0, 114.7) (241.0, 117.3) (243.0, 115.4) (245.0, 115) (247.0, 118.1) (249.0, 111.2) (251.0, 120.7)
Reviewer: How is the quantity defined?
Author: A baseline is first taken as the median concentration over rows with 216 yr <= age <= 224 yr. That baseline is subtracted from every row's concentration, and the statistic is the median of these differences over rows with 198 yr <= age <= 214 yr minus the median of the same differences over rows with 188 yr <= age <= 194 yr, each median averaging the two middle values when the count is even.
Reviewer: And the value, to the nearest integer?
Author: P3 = -1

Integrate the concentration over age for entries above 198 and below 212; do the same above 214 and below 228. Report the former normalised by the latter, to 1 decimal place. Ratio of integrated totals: 1.0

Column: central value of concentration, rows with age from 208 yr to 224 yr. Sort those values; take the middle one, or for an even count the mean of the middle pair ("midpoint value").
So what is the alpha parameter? 118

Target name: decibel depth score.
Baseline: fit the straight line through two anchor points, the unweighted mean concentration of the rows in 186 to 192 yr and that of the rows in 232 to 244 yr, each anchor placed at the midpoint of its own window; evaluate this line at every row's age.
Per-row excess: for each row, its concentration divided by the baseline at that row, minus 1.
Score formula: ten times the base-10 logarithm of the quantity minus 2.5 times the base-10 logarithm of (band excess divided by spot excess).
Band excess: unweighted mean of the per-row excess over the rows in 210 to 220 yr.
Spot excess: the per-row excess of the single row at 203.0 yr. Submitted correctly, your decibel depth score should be 2.6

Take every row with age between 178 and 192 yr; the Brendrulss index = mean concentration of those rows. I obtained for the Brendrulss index 115.2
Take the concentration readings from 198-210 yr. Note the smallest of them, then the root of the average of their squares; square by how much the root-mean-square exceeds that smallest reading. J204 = 50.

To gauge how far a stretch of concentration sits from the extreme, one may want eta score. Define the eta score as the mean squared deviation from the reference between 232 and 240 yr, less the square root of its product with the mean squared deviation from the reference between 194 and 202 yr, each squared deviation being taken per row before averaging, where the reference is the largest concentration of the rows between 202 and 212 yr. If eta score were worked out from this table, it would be 19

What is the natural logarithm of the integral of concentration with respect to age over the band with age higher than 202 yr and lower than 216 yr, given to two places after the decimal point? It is 7.40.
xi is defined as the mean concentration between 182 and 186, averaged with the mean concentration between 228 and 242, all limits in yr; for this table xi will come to 117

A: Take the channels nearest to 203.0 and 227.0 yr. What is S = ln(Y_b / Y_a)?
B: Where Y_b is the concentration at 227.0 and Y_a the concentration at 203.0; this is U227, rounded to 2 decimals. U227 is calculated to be -0.02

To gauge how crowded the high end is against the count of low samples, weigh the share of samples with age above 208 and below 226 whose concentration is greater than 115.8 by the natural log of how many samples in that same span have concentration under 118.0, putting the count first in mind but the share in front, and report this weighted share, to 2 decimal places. 1.08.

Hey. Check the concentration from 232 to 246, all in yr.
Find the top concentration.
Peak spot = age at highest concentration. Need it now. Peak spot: 235.0 yr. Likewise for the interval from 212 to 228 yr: 225.0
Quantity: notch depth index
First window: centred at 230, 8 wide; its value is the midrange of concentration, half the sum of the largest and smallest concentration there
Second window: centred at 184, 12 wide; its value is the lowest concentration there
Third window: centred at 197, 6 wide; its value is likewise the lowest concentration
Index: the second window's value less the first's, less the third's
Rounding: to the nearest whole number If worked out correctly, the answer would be -125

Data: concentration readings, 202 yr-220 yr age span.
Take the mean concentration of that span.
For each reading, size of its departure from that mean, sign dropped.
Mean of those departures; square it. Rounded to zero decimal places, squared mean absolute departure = 14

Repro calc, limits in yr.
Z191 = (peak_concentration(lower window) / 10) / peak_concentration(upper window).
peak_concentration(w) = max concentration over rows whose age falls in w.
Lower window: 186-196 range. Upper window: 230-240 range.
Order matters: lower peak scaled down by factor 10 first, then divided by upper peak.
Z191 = 0.104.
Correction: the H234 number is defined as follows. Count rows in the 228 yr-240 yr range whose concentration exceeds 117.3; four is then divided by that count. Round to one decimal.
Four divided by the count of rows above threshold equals 1.3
